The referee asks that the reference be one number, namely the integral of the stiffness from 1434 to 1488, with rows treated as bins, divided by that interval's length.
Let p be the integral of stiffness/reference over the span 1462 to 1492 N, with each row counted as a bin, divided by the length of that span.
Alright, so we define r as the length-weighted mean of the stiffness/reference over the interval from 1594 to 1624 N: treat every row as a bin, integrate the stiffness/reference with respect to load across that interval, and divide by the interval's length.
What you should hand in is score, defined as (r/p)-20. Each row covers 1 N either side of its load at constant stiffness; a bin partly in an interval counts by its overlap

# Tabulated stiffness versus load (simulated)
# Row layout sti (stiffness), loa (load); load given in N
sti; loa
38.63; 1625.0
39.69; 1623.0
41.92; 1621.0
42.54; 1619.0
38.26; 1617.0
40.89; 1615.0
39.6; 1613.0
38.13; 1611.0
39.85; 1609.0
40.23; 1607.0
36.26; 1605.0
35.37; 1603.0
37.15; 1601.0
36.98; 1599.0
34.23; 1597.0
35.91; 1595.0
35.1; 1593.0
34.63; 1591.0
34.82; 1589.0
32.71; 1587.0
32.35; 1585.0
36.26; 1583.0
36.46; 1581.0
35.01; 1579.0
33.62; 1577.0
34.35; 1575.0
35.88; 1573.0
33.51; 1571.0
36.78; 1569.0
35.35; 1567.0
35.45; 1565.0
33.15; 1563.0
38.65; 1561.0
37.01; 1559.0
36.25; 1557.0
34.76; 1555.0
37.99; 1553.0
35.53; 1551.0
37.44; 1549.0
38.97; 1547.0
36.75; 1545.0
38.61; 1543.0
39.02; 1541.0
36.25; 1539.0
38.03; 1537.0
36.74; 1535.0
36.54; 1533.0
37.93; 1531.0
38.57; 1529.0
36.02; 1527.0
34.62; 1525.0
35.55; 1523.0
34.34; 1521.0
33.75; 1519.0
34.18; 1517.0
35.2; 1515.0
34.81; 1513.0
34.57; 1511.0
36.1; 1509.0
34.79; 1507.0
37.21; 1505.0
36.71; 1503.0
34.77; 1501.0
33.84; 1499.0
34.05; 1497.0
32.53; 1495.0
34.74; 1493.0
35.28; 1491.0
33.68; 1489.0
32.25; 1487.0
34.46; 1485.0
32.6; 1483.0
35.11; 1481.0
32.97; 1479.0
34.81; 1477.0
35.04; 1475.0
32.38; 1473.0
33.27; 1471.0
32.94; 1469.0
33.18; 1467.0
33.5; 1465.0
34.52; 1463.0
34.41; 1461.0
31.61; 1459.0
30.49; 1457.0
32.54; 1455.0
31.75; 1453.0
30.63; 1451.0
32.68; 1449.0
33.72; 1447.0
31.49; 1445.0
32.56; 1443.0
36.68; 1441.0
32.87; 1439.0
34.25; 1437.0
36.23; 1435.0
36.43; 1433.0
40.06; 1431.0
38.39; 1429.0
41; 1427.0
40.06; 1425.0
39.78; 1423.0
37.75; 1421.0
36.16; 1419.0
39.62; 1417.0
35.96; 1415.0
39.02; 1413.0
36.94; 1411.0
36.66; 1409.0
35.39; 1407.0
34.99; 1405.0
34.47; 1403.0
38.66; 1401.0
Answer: -18.9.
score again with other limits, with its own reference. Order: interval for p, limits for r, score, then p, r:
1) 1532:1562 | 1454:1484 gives -19.1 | 1.12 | 1.00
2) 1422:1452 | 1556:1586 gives -19.0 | 1.07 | 1.06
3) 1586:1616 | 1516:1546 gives -19.0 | 1.11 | 1.10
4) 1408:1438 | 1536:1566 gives -19.0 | 1.14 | 1.11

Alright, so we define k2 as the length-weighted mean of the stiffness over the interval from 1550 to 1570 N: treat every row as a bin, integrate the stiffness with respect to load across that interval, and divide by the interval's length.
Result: 36.1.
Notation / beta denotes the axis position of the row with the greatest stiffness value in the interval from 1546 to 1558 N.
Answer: 1547.0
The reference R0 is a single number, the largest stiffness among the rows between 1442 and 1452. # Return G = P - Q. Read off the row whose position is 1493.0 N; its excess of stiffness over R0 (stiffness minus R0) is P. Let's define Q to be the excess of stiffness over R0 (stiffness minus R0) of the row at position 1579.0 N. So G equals -0.3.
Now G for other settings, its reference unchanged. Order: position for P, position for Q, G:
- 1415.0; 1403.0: 1.5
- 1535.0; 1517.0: 2.6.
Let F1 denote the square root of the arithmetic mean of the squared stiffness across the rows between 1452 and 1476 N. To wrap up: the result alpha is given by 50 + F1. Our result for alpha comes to 83.0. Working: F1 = 33.0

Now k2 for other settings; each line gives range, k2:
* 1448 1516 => 33.8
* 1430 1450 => 34.7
